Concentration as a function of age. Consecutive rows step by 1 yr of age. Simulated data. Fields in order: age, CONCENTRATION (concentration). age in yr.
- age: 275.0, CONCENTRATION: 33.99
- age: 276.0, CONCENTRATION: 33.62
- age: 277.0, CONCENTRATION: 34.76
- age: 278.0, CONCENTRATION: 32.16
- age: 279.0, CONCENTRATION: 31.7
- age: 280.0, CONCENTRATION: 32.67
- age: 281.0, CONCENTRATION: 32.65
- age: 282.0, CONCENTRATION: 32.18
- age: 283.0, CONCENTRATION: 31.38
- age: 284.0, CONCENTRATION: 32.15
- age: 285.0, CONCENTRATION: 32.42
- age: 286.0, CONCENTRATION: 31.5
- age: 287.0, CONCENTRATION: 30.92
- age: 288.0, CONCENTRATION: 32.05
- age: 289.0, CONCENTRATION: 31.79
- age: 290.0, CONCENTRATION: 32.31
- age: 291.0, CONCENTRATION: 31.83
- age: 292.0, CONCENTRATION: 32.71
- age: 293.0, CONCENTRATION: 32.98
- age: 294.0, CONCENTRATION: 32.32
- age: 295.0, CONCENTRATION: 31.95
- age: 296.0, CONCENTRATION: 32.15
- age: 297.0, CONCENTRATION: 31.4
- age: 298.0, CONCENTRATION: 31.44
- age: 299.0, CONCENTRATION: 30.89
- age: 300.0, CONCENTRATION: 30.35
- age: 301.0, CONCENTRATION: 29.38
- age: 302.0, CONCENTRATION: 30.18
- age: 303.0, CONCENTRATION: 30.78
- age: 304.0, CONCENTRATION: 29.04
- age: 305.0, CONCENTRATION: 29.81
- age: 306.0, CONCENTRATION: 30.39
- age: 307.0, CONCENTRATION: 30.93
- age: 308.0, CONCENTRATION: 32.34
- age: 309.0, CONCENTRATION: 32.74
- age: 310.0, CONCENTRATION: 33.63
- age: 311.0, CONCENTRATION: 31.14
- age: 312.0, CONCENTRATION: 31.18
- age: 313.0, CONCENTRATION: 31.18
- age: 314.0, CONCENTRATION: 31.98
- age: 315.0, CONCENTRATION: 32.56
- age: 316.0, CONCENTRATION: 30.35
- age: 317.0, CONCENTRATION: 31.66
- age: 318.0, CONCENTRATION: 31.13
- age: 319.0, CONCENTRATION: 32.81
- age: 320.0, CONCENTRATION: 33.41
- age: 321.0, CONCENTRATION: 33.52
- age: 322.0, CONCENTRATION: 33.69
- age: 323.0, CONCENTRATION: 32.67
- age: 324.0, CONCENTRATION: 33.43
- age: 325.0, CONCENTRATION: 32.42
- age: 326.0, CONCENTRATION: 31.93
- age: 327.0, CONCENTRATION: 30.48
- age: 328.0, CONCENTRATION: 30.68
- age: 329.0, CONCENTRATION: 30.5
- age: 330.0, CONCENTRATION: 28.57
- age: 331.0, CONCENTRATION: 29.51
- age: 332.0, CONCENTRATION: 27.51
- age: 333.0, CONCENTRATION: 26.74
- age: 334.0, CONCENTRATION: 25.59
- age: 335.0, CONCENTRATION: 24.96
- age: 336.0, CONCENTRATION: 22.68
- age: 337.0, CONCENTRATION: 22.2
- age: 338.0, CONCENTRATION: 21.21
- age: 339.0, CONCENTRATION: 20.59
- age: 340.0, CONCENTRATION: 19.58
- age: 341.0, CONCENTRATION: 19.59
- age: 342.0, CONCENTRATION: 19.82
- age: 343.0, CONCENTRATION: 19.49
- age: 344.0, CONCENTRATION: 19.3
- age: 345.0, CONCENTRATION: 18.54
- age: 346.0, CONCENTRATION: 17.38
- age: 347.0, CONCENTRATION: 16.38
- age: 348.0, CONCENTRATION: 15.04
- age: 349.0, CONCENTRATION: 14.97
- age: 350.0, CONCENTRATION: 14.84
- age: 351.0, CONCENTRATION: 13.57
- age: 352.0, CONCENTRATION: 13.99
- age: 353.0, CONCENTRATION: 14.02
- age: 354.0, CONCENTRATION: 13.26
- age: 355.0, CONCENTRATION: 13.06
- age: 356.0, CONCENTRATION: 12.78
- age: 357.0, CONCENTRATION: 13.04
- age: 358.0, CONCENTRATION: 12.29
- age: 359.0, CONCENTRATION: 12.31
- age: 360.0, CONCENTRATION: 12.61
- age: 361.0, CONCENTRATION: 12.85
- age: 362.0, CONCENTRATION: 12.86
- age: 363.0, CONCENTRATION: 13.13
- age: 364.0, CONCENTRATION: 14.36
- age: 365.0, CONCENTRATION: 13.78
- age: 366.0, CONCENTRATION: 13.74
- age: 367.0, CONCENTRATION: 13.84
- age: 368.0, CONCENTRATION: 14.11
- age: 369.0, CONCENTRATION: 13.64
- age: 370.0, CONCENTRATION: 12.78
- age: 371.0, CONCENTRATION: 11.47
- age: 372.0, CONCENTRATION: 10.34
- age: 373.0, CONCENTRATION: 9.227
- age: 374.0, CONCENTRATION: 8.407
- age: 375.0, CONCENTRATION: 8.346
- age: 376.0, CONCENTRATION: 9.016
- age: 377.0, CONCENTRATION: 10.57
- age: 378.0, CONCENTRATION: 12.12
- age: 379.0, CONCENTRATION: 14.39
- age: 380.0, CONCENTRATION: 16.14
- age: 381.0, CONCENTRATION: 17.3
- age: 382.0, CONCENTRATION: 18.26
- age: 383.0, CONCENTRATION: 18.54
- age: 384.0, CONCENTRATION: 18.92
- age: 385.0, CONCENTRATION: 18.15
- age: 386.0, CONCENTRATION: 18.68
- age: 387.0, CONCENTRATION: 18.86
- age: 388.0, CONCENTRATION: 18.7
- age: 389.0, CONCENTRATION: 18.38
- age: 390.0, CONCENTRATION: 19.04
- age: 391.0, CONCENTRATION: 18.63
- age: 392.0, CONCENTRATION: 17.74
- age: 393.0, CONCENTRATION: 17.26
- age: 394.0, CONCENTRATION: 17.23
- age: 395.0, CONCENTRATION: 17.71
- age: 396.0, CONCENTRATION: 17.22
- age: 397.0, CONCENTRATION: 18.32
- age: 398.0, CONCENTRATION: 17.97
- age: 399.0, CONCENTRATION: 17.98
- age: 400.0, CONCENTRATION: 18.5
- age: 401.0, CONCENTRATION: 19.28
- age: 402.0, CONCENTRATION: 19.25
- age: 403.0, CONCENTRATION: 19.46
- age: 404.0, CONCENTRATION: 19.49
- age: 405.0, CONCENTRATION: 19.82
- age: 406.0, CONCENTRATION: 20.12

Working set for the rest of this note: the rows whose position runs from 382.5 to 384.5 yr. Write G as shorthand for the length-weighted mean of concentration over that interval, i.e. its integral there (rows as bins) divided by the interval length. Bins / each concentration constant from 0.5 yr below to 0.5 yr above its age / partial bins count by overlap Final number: 19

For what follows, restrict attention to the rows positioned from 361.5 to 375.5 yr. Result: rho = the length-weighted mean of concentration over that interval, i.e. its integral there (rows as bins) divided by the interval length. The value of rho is 12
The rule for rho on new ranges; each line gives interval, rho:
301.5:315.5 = 31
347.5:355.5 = 14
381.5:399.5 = 18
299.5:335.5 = 31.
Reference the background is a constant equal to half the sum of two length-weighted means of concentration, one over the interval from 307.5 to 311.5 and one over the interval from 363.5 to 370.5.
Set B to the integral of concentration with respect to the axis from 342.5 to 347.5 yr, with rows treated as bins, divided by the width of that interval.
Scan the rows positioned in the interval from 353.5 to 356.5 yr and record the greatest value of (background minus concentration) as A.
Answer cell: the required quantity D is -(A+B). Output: -29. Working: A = 10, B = 18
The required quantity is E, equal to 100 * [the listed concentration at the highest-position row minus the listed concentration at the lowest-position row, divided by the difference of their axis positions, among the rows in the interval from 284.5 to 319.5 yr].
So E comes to 1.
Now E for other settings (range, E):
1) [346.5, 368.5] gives -11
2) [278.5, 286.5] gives -3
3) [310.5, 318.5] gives 0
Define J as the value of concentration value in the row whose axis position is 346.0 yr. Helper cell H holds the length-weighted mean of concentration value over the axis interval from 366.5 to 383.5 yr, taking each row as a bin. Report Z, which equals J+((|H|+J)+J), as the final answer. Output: 65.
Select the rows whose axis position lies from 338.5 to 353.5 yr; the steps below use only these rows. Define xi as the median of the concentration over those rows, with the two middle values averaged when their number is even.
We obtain 17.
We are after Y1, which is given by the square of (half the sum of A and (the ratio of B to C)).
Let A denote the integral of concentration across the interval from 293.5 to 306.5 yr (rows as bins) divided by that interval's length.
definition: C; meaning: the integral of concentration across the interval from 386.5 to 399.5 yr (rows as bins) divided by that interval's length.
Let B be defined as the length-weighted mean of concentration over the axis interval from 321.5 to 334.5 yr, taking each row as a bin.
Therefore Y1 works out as 263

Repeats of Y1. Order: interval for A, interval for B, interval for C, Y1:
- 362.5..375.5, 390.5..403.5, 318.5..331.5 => 40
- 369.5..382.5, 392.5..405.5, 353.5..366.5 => 46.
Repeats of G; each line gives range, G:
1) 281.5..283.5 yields 32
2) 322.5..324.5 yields 33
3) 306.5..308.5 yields 32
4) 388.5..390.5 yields 19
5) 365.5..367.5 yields 14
